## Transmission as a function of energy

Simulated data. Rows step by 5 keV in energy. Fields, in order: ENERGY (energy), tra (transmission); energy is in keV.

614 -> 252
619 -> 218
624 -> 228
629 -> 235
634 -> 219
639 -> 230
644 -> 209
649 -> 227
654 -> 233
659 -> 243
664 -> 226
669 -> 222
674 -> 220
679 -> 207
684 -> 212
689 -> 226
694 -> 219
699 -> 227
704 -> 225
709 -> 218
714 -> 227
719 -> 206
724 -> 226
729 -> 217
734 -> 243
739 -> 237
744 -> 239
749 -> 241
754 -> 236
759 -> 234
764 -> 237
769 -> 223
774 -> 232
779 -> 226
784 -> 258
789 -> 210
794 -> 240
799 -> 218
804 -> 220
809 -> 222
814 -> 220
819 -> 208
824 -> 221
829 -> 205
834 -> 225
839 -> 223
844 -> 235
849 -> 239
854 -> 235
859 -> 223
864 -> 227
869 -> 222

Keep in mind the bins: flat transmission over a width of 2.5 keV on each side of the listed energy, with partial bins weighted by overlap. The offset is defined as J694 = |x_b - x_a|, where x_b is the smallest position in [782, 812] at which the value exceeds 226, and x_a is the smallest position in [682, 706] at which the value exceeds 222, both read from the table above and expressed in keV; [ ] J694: 95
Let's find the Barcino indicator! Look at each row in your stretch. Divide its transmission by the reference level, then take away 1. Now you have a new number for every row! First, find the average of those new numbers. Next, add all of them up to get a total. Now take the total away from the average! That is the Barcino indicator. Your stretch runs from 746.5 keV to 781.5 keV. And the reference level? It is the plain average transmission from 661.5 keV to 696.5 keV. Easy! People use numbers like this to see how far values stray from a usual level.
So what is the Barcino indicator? -0.38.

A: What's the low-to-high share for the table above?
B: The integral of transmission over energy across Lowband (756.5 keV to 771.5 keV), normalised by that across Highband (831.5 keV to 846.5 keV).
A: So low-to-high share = 1.02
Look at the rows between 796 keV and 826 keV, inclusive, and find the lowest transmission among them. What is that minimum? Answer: 208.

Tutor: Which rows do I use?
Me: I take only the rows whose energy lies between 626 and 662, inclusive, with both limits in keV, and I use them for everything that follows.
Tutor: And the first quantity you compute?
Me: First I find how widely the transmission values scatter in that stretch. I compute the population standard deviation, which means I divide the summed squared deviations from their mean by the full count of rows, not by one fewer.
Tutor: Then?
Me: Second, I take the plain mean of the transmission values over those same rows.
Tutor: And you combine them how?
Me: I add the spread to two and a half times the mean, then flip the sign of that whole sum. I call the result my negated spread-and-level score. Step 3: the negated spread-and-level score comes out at -580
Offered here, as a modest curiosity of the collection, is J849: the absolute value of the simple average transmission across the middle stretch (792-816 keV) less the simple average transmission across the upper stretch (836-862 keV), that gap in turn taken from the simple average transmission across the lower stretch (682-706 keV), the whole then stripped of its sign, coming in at 215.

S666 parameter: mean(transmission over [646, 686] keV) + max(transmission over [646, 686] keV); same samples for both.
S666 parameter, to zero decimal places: 467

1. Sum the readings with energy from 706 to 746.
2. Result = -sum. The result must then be -1813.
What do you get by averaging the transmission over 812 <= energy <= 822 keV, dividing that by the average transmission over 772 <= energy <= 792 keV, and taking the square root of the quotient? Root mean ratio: 0.96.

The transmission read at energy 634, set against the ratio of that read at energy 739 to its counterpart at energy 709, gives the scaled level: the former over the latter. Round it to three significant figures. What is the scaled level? 201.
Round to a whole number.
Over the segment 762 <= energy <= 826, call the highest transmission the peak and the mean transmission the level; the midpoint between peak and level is 242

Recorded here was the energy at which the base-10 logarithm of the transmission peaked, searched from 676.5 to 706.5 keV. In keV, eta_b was 699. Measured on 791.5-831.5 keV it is 794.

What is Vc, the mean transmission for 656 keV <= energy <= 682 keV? 224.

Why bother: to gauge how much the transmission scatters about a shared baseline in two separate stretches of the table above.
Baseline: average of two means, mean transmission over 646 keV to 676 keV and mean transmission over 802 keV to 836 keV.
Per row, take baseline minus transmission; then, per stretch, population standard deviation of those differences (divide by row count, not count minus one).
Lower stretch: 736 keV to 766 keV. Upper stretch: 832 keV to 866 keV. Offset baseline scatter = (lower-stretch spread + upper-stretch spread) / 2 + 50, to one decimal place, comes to 54.2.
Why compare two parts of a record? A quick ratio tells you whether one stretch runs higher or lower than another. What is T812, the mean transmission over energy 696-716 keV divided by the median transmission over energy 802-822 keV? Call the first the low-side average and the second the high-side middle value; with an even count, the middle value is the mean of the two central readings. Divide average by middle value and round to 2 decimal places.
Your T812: 1.02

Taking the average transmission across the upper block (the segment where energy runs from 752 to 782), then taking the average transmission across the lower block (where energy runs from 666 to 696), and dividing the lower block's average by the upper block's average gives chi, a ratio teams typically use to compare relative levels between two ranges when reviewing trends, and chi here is 0.94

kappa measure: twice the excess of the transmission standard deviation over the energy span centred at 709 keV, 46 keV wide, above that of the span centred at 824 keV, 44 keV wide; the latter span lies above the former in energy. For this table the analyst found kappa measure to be -4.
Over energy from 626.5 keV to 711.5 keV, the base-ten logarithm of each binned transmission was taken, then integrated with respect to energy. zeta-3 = 200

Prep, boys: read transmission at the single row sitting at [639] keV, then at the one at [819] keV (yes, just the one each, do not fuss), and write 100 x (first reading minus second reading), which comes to 2200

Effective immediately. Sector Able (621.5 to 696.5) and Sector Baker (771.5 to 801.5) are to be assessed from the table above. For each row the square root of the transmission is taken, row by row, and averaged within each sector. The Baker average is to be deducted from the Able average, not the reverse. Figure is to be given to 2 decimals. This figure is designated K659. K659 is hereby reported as -0.22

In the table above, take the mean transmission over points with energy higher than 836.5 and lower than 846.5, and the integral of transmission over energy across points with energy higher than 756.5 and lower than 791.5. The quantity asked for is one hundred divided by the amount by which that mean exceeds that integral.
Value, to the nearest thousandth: -0.013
